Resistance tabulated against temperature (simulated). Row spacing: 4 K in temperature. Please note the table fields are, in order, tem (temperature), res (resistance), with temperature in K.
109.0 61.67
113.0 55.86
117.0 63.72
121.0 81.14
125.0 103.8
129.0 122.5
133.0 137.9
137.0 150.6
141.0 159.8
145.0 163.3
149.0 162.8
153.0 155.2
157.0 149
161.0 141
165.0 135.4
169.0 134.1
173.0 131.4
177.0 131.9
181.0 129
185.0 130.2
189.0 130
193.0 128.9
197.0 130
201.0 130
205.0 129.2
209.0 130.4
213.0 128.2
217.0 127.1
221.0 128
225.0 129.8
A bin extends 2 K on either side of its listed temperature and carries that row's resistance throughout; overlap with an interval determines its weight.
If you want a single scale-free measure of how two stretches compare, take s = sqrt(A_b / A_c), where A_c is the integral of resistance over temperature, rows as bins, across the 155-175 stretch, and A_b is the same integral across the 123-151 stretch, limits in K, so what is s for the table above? 1.2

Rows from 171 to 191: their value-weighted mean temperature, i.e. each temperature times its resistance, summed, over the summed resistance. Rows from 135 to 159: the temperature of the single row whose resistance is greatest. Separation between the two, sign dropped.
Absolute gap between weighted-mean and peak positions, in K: 36.0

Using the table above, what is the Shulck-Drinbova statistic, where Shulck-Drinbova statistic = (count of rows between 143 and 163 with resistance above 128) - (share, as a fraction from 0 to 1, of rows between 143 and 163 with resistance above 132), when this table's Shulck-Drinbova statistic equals 4.0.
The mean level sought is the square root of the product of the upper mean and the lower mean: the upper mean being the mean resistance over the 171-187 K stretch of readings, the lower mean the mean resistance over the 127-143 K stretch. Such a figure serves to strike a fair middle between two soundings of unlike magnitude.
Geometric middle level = 137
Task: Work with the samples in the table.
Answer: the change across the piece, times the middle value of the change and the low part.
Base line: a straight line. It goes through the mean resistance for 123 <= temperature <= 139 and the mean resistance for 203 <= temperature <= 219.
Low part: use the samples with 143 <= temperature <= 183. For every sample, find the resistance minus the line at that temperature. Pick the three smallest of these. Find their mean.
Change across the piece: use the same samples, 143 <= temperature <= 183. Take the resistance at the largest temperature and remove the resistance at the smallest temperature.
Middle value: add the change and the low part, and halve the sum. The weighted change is 553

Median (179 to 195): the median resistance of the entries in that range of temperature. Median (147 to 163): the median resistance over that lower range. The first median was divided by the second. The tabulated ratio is 0.85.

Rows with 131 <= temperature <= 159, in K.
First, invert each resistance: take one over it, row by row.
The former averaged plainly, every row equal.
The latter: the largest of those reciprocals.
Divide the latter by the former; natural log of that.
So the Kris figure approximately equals 0.108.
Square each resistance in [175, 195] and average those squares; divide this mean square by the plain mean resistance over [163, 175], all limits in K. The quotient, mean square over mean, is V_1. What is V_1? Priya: 126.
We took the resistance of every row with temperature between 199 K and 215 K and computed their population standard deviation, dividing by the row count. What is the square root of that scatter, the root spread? 1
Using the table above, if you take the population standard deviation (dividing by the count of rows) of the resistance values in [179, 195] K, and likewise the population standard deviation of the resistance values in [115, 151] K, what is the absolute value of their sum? 36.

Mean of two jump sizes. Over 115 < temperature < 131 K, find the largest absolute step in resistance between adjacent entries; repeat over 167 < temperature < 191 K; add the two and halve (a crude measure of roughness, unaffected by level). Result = 12.8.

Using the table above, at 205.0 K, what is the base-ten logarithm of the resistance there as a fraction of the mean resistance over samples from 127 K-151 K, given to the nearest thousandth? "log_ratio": -0.063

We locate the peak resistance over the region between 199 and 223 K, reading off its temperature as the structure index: 209.0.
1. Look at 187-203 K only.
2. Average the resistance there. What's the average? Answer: 130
